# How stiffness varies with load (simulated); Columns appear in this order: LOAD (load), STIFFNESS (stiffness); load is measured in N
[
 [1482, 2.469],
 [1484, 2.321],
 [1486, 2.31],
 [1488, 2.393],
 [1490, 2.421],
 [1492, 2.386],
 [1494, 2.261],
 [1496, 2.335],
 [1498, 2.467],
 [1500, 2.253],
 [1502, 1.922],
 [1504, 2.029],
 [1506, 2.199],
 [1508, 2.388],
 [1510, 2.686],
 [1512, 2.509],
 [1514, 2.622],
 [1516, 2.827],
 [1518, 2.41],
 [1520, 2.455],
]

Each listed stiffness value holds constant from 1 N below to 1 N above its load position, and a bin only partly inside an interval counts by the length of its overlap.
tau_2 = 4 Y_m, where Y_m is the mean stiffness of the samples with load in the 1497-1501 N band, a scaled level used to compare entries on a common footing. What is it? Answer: 9.4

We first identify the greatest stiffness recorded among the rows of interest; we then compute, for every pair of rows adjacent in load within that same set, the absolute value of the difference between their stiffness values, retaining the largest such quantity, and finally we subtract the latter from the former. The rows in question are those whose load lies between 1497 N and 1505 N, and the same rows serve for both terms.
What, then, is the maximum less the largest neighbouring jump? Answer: 2.14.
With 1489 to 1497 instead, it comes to 2.30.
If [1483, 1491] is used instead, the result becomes 2.34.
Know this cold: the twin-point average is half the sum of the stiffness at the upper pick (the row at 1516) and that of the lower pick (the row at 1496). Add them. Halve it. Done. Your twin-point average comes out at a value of 2.58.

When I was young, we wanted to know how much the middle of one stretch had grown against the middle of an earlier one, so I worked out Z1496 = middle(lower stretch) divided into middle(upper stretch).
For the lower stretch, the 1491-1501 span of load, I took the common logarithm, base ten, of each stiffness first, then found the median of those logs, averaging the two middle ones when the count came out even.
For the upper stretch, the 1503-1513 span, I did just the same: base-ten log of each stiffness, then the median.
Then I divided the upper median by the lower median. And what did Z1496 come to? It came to 1.0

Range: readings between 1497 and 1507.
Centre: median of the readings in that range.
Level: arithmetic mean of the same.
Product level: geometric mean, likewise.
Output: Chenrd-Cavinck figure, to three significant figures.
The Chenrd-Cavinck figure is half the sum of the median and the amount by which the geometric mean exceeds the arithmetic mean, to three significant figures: 1.10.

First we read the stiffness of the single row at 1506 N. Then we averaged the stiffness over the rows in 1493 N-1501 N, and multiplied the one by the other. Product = 5.12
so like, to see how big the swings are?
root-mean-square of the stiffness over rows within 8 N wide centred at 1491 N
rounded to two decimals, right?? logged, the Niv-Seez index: 2.37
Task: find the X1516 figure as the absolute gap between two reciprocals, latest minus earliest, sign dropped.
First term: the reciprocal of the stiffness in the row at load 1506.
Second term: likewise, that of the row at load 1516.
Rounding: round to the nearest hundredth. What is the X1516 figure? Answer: 0.10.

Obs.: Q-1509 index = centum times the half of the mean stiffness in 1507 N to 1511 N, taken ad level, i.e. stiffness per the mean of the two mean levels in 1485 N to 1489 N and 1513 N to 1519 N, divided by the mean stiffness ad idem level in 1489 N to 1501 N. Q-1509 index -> 54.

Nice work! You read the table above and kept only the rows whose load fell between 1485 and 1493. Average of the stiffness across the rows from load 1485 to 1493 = 2.38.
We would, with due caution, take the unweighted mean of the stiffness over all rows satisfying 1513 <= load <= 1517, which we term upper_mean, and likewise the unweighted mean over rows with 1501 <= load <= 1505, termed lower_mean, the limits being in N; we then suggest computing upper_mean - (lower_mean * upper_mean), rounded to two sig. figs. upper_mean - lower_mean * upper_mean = -2.7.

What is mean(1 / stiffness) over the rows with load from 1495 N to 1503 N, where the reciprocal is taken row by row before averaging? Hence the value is 0.449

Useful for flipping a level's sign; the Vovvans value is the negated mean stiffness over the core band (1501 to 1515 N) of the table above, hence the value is -2.34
